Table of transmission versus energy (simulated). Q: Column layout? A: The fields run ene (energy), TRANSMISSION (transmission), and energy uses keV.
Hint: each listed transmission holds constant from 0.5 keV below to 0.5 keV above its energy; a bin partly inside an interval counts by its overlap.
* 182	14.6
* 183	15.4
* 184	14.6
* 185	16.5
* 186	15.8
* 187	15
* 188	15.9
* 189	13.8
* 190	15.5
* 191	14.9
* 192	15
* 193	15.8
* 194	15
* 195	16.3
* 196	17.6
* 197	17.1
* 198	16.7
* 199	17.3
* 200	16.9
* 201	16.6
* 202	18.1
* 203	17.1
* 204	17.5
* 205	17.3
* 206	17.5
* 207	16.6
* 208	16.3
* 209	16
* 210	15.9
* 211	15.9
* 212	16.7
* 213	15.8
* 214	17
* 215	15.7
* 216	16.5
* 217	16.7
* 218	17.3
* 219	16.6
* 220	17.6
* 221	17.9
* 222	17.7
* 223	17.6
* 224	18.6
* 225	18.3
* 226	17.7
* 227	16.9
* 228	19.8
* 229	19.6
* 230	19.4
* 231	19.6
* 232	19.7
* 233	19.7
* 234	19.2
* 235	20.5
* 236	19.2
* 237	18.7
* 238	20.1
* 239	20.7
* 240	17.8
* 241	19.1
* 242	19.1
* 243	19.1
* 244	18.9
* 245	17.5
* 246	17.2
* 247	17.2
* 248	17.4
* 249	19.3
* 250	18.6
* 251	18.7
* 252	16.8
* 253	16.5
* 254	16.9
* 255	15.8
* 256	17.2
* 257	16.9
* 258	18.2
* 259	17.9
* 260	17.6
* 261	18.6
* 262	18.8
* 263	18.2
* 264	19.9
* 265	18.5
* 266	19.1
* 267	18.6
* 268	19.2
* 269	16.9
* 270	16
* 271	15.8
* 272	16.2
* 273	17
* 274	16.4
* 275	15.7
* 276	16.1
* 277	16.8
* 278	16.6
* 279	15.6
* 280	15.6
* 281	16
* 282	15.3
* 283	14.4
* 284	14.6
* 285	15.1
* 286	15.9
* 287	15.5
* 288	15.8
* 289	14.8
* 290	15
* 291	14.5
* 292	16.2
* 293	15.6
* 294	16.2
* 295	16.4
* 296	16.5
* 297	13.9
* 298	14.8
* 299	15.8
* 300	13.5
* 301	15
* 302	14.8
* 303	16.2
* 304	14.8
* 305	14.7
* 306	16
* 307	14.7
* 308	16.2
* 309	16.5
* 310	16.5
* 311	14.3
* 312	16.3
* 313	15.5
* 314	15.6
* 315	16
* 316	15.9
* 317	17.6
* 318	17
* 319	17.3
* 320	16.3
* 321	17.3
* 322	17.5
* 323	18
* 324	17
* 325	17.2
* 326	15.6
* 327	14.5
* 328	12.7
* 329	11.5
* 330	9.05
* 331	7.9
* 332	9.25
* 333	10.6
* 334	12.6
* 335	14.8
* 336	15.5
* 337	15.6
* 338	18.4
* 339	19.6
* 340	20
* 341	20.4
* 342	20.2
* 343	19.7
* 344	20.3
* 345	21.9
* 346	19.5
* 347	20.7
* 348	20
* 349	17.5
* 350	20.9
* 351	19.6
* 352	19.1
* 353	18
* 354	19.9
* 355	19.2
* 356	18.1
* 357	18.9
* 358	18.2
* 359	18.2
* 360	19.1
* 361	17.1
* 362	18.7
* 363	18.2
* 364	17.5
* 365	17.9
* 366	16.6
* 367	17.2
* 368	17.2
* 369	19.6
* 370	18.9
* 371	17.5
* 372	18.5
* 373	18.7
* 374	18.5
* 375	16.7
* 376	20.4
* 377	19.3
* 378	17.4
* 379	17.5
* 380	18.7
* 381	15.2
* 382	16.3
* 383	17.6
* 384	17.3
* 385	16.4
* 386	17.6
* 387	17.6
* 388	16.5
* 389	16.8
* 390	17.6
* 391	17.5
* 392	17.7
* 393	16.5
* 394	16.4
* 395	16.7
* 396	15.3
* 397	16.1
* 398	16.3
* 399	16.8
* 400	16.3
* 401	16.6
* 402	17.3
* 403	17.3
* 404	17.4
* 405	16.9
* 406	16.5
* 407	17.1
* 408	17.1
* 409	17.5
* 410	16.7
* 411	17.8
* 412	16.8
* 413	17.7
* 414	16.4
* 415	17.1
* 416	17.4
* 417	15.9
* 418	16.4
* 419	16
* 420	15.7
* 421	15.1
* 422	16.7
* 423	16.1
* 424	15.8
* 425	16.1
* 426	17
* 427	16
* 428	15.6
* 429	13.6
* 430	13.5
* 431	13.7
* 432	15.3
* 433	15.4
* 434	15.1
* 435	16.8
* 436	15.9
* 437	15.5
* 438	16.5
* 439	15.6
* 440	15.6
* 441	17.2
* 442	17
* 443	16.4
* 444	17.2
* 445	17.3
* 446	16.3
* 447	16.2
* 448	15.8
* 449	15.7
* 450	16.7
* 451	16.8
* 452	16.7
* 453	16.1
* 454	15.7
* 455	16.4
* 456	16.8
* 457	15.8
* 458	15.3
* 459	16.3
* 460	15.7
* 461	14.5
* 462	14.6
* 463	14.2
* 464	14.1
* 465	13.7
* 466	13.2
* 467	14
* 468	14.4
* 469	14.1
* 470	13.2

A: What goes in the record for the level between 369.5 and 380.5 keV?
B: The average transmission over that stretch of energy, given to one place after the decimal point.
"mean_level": 18.4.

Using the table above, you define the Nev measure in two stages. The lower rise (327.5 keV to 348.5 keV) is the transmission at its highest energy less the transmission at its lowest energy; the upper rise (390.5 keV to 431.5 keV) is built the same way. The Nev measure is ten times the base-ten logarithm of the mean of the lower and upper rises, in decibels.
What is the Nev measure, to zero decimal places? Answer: 2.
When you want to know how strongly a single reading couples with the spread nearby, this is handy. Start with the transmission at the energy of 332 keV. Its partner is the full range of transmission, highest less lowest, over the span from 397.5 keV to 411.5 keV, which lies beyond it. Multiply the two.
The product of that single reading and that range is 14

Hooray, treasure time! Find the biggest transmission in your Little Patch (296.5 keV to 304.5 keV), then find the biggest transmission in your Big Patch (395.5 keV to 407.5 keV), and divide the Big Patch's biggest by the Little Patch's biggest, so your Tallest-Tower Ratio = 1.07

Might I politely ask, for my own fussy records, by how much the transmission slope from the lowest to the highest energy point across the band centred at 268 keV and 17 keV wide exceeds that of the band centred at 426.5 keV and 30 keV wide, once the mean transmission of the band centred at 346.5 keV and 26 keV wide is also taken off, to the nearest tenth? -18.8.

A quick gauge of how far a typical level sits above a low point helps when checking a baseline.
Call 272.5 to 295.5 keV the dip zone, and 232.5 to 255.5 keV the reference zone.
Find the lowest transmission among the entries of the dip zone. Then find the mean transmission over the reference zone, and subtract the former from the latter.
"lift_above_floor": 4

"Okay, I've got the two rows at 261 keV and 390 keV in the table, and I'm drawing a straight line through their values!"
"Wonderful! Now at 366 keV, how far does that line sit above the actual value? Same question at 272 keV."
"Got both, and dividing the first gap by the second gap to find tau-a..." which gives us 0.5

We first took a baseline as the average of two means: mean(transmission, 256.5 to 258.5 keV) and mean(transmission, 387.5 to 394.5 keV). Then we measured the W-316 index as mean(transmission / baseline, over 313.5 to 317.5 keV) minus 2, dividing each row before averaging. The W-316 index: -1.06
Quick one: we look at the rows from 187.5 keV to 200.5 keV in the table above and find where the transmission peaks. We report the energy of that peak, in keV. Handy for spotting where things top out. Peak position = 196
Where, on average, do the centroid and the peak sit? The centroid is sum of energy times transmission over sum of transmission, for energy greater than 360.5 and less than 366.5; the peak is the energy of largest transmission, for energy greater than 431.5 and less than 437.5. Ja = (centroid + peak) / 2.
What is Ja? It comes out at 399.2 keV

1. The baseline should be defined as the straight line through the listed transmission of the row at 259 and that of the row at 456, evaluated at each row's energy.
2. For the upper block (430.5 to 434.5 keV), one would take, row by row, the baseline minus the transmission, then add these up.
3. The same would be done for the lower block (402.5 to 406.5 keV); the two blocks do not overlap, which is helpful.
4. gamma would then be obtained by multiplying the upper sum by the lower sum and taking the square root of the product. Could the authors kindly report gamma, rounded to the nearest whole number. 1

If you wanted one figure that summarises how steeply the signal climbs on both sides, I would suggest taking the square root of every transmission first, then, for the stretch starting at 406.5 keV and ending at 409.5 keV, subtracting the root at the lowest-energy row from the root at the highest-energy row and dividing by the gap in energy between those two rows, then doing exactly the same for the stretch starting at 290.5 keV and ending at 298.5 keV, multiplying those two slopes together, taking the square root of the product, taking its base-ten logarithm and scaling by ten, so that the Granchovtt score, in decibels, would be -19.4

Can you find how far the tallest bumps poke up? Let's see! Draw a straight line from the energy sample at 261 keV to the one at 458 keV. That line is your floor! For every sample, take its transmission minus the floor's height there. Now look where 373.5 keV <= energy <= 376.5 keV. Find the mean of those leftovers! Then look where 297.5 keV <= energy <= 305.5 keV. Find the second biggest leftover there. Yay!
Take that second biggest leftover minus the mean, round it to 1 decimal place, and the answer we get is -4.0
